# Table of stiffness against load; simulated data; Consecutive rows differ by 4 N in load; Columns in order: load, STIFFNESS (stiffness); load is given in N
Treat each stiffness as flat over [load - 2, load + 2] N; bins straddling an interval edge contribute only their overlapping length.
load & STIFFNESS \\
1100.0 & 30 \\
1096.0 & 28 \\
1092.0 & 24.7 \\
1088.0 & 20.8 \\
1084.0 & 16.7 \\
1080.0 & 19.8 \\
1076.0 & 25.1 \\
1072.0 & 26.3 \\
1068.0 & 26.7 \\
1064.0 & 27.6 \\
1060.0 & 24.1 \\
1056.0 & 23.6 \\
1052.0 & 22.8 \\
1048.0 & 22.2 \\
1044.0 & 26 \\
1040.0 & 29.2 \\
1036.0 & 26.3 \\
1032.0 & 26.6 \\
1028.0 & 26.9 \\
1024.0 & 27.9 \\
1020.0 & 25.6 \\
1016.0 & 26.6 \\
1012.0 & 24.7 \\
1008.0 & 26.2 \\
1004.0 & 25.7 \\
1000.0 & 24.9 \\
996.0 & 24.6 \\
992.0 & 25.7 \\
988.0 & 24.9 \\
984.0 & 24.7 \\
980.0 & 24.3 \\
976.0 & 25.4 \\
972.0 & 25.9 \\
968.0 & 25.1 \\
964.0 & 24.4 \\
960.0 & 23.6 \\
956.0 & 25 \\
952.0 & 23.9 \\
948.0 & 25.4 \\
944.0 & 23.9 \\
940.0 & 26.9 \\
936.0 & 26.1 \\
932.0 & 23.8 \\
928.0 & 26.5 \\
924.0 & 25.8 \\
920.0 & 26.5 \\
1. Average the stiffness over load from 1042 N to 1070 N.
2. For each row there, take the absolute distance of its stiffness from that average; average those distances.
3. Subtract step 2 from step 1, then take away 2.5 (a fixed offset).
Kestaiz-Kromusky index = 20.5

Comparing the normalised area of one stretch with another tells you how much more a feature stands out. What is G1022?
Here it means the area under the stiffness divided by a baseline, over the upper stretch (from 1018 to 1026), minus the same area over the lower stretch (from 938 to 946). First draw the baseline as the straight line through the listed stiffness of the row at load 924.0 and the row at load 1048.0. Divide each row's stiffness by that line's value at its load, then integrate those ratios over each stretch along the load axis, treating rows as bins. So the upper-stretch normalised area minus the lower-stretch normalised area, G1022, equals 1.3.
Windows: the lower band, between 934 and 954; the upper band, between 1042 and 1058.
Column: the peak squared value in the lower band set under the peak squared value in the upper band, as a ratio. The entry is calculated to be 0.93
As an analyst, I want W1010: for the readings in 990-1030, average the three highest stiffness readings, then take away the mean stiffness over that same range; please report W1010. 1.3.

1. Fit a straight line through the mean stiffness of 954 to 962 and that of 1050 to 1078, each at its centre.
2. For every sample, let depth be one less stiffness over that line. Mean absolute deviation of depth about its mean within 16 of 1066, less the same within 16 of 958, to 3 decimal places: 0.047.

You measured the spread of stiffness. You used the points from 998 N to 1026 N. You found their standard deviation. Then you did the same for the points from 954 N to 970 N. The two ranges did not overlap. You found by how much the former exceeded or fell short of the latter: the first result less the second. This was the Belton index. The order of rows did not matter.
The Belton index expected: 0.4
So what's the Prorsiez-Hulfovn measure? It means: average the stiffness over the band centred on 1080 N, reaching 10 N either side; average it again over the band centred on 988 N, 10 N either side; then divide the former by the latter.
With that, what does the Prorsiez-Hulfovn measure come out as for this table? 0.88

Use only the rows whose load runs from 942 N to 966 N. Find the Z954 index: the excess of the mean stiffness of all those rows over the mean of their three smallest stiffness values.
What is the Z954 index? 0.57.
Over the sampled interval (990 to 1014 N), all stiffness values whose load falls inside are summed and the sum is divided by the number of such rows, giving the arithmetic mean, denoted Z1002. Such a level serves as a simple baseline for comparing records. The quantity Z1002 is 25.3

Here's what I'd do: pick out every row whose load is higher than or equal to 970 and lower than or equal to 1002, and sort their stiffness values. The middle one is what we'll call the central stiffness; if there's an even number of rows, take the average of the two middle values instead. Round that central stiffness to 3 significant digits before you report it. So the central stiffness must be 24.9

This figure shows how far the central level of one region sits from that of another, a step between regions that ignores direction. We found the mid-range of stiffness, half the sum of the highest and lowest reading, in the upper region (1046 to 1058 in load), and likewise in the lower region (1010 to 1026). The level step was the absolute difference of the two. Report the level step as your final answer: 3.4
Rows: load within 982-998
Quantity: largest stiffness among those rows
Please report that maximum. 25.7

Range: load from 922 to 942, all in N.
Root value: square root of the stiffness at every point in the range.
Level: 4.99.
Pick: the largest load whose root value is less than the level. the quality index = 932.0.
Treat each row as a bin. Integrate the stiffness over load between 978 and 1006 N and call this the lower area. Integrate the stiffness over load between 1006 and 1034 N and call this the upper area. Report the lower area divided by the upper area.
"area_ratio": 0.95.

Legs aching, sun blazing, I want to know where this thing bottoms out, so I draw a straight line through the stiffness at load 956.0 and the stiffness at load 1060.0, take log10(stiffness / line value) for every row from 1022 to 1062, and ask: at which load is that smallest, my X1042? 1048.0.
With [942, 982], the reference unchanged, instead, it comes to 960.0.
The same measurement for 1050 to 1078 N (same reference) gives 1052.0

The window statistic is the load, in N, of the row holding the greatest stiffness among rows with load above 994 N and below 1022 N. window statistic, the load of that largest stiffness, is 1016.0 N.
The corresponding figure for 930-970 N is 940.0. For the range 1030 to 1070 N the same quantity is 1040.0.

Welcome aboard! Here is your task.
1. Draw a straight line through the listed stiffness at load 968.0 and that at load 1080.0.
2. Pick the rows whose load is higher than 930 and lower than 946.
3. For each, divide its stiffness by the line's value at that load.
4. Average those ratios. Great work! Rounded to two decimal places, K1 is 0.95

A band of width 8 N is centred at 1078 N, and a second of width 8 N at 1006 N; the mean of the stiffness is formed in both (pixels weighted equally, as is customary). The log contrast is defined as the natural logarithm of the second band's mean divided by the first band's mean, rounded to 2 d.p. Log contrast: 0.14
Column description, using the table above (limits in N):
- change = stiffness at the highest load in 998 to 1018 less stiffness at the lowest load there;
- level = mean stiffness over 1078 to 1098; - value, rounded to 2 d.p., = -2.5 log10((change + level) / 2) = -2.68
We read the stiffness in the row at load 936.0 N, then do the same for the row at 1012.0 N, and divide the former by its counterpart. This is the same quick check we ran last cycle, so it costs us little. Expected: 1.06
